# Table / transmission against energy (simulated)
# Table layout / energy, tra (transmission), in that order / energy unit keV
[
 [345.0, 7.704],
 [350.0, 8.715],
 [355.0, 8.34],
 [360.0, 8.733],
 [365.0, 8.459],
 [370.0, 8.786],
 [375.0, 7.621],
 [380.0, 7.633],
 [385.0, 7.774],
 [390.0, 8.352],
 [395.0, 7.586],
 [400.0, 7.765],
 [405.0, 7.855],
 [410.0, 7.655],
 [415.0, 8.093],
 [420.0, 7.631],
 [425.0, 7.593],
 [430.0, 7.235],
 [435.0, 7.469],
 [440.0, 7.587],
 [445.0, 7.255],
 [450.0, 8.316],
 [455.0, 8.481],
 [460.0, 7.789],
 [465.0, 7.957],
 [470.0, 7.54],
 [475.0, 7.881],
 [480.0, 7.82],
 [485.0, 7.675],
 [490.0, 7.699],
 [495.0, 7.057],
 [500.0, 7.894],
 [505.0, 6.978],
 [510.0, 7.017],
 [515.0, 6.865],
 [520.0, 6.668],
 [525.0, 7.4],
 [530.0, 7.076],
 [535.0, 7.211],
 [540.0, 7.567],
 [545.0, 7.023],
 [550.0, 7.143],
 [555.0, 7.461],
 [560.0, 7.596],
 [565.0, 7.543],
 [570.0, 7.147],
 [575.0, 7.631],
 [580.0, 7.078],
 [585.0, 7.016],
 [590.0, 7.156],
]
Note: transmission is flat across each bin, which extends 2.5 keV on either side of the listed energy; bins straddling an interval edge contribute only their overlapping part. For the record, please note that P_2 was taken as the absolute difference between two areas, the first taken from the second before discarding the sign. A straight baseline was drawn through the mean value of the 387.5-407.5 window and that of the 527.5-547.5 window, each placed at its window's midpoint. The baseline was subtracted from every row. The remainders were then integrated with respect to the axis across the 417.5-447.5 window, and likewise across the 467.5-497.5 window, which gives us 12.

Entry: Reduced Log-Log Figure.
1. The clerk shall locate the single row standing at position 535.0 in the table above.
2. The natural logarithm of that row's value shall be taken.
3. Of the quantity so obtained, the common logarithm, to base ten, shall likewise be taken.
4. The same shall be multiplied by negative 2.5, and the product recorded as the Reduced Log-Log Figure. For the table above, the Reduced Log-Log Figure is -0.739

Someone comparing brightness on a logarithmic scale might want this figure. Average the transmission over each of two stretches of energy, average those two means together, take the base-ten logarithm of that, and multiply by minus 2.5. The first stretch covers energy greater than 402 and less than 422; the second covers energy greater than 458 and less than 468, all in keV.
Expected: -2.24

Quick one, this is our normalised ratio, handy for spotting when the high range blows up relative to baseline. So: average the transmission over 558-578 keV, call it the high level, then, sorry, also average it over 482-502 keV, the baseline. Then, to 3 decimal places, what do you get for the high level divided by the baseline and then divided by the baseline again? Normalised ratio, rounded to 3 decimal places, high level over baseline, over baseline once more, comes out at 0.130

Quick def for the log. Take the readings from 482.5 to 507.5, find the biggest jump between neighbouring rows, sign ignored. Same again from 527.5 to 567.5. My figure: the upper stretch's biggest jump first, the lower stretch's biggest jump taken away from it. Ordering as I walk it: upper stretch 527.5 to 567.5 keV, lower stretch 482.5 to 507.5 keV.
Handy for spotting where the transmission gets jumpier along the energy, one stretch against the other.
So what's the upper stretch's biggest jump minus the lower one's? -0.4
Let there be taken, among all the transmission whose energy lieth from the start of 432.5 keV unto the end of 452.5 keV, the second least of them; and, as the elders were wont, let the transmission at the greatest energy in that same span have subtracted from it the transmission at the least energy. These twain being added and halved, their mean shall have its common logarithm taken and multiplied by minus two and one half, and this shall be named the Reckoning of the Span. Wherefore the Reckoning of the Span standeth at -1.55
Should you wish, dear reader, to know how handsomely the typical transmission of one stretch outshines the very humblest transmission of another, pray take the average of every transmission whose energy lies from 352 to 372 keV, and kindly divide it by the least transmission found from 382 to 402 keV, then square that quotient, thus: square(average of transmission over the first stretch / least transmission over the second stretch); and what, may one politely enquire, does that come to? 1.28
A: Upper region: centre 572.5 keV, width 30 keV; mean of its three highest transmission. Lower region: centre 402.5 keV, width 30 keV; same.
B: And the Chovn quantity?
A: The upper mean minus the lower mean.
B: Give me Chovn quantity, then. -0.5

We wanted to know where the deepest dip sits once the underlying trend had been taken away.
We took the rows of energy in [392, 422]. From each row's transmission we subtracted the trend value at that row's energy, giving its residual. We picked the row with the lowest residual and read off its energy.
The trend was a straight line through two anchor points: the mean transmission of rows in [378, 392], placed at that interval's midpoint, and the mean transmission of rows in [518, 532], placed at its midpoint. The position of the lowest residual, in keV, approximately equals 395.0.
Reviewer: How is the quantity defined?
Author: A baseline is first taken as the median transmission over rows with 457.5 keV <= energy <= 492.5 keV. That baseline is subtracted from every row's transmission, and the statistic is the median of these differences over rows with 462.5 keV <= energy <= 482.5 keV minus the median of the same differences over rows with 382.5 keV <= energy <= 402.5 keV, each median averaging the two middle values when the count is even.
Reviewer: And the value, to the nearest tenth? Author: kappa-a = 0.1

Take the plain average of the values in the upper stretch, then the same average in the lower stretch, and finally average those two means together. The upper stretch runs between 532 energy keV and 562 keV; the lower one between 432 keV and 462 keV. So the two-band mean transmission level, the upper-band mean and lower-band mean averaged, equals 7.57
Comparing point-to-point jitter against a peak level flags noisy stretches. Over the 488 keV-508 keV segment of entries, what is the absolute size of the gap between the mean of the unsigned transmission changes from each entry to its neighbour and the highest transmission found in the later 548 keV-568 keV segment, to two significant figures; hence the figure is 6.8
